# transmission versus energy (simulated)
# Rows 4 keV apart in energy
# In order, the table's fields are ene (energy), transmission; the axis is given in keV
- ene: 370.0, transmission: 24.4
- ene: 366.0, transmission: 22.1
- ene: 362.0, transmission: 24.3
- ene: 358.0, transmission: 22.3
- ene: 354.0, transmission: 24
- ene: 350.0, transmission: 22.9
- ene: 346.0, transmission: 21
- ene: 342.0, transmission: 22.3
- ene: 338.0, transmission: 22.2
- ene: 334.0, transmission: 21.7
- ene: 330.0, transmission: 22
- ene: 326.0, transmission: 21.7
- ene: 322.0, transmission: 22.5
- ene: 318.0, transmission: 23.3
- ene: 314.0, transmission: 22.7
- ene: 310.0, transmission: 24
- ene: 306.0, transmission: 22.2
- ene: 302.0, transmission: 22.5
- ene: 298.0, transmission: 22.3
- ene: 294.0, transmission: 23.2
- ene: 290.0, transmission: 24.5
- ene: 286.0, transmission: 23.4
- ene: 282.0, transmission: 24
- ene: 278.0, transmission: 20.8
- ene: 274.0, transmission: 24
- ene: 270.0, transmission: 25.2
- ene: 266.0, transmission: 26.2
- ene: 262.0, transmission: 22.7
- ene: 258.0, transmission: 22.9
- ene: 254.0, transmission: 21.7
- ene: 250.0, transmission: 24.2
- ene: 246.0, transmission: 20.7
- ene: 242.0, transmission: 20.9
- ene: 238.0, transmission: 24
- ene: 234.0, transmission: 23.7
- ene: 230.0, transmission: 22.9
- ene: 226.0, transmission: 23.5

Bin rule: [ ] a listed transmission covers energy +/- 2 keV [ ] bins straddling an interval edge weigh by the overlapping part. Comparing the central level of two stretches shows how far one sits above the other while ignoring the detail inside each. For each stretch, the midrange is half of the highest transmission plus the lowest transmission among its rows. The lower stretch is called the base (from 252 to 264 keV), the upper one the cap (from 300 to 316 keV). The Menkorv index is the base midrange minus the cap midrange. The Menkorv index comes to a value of -0.8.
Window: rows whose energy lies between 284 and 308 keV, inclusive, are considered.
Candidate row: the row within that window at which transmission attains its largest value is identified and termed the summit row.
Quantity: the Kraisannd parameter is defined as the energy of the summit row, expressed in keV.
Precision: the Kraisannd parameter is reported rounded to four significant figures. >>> 290.0 keV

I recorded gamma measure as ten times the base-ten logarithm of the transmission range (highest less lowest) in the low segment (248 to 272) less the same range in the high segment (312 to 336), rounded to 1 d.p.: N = 4.6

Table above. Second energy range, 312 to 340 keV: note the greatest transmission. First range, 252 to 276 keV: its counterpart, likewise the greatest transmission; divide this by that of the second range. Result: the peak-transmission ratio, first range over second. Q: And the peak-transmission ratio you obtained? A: 1.12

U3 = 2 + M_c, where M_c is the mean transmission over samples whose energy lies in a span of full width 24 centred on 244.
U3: 24.5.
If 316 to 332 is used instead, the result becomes 24.4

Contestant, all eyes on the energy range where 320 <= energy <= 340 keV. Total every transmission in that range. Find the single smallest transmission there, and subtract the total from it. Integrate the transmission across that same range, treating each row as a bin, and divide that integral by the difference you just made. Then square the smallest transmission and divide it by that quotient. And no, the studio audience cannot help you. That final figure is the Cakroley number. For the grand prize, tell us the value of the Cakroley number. -95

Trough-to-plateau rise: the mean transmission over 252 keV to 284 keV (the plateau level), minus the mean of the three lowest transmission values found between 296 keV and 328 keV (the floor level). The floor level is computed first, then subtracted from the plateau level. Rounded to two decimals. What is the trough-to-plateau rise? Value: 1.37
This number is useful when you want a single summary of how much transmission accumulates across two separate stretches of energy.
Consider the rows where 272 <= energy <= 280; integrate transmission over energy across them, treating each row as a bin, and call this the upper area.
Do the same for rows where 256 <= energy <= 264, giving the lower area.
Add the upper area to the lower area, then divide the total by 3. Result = 121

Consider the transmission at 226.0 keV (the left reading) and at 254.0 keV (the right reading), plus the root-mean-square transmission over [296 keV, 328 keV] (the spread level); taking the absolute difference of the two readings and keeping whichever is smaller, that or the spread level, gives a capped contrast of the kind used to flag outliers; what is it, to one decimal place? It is 1.8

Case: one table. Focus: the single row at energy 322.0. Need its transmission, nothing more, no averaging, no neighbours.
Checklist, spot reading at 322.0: 22.5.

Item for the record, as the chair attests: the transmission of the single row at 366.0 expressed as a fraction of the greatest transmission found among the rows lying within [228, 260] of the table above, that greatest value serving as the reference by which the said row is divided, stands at 0.91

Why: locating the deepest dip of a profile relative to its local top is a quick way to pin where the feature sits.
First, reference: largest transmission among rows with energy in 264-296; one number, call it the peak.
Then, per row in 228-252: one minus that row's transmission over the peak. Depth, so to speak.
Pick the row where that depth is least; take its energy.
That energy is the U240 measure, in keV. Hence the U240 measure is 250.0 keV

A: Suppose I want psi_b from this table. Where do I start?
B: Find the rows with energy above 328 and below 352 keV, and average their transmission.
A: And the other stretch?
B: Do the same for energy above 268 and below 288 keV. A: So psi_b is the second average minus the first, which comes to 1.46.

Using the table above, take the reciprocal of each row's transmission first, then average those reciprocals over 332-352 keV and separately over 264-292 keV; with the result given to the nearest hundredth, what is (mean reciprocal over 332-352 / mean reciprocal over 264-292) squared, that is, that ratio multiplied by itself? 1.18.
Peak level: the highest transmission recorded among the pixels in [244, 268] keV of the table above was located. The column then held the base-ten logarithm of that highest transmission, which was 1.418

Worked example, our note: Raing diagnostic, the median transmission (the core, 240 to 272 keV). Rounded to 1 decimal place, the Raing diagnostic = 22.8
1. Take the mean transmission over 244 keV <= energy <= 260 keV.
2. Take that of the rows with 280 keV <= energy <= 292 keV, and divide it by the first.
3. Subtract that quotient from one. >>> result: -0.07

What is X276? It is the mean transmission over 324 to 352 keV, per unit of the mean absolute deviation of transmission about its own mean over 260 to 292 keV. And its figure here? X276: 19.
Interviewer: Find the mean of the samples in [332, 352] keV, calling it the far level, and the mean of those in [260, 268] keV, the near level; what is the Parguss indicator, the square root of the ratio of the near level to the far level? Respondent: 1.054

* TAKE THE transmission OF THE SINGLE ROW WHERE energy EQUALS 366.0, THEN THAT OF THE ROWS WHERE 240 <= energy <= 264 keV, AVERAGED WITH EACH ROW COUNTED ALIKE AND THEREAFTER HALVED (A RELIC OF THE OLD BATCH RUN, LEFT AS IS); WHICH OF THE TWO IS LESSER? 11.1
